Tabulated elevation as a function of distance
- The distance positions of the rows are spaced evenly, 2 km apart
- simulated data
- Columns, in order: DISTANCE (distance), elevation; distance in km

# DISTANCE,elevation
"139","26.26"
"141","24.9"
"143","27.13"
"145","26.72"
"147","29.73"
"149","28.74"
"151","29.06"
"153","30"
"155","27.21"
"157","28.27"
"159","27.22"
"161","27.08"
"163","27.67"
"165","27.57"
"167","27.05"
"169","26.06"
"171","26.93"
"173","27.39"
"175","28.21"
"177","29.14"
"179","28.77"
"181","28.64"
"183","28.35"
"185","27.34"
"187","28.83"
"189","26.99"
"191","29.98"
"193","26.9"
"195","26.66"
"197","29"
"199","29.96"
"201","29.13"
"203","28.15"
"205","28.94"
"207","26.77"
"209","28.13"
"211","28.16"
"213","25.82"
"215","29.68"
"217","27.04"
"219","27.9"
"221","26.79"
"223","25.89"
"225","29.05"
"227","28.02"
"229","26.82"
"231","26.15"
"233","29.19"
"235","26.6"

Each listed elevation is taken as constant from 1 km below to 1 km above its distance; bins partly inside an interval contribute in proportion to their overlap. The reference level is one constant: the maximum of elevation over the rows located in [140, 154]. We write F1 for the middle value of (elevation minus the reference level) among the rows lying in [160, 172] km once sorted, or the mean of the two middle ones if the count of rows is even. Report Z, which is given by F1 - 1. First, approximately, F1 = -2.9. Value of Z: -3.9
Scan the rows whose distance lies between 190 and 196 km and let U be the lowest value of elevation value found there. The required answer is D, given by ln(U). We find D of 3.28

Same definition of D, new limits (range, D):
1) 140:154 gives 3.21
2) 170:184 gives 3.29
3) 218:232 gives 3.25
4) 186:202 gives 3.28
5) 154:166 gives 3.30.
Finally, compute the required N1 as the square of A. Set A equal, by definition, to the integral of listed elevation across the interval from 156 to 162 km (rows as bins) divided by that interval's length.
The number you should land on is 758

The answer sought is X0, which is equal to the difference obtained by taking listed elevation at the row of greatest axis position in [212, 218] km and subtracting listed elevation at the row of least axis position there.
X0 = 1.2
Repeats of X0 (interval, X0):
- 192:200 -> 3.1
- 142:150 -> 1.6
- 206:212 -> 1.4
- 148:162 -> -1.7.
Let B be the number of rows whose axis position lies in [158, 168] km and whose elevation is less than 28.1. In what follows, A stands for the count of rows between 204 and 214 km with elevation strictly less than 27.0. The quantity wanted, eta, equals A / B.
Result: 0.4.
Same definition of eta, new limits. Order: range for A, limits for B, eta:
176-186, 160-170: 0.0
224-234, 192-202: 1.0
